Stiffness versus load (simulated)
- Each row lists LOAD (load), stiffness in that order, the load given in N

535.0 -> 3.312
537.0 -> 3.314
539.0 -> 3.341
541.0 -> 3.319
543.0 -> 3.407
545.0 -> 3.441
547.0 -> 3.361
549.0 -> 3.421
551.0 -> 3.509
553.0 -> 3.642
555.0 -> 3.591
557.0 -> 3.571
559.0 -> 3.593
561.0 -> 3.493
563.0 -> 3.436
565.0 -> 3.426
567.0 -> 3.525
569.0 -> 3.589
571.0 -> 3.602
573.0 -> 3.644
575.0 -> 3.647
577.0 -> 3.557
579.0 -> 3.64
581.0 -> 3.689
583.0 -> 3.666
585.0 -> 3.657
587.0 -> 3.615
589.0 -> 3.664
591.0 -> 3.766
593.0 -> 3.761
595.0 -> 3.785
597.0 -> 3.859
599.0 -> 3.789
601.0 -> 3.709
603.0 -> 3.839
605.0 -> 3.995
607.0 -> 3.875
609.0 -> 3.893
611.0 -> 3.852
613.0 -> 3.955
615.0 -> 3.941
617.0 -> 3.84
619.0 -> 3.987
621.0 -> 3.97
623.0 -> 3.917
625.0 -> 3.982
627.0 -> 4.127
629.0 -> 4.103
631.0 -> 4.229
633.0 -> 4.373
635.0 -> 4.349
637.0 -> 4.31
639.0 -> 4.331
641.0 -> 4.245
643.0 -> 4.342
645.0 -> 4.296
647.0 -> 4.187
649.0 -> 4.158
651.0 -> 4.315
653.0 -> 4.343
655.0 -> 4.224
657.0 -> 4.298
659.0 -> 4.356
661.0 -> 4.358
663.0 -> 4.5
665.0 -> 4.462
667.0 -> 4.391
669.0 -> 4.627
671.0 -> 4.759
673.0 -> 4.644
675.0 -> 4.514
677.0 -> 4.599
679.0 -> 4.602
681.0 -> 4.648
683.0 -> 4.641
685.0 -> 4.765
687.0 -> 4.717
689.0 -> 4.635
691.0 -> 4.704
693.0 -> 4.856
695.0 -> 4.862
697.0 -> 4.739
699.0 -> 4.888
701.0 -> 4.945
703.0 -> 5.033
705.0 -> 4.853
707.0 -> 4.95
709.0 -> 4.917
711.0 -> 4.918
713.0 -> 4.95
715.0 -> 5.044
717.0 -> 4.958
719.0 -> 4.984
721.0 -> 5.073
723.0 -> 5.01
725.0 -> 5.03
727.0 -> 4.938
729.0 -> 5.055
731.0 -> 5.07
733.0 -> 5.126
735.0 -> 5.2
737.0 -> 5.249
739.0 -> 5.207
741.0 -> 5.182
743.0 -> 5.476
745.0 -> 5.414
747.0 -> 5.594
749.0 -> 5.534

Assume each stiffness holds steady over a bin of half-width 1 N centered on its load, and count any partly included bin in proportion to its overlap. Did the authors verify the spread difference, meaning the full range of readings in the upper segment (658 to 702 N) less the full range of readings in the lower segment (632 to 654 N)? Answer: 0.37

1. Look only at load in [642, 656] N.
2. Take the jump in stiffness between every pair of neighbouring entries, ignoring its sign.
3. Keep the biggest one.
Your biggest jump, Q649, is 0.157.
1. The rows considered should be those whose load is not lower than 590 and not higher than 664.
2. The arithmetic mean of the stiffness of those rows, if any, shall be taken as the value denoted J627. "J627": 4.1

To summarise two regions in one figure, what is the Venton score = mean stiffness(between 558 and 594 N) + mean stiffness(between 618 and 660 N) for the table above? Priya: 7.8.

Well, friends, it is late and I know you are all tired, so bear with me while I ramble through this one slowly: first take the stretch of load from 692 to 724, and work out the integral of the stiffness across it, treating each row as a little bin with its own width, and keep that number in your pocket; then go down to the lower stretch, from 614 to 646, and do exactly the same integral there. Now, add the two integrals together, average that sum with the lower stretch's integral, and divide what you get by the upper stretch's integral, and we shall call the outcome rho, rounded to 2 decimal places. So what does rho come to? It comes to 1.34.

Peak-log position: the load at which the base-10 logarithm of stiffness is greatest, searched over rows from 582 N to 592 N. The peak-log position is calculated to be 591.0 N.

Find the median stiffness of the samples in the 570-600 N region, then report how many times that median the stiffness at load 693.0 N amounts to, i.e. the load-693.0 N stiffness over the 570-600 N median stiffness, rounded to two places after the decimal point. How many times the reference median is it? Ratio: 1.33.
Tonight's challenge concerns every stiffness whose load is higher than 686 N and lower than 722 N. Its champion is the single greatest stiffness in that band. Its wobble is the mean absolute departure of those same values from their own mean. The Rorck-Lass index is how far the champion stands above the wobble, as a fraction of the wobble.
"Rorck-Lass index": 52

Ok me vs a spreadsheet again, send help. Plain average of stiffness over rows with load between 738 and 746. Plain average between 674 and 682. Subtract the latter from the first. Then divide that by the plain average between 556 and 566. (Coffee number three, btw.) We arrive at 0.21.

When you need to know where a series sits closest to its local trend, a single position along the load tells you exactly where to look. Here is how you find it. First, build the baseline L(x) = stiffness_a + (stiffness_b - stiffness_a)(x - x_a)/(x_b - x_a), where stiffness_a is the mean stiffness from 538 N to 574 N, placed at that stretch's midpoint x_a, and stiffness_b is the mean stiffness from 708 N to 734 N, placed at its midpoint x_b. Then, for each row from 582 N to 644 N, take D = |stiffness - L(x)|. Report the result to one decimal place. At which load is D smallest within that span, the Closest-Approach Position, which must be 597.0 N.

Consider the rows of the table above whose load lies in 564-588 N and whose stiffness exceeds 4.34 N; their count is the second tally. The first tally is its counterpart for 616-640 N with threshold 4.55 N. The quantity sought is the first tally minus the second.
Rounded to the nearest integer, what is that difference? 0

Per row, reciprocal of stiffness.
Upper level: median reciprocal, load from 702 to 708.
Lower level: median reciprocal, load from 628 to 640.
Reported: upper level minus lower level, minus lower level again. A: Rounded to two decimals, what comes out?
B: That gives -0.26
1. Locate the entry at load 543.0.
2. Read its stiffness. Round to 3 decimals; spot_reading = 3.407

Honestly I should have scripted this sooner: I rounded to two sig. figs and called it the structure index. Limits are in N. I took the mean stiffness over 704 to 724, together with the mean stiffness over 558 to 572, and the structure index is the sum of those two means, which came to 8.5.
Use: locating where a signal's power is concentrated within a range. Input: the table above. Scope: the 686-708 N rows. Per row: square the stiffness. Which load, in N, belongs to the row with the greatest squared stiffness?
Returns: 703.0 N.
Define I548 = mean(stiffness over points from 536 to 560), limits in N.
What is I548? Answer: 3.5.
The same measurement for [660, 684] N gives 4.6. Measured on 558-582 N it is 3.6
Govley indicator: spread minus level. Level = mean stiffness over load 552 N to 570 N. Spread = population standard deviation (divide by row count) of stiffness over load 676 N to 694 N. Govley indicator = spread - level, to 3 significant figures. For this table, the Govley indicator -3.46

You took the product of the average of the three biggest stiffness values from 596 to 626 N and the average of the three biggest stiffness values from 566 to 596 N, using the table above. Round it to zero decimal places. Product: 15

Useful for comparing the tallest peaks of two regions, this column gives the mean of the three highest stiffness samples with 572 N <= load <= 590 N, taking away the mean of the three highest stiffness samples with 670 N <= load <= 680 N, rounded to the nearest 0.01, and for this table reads -1.00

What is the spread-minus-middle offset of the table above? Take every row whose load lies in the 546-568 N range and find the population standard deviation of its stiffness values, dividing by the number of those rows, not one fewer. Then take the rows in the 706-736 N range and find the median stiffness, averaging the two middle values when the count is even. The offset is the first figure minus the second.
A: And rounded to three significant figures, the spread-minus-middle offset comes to -4.93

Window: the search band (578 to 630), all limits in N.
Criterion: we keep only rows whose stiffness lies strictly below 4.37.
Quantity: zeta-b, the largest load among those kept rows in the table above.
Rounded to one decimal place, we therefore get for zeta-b 629.0 N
